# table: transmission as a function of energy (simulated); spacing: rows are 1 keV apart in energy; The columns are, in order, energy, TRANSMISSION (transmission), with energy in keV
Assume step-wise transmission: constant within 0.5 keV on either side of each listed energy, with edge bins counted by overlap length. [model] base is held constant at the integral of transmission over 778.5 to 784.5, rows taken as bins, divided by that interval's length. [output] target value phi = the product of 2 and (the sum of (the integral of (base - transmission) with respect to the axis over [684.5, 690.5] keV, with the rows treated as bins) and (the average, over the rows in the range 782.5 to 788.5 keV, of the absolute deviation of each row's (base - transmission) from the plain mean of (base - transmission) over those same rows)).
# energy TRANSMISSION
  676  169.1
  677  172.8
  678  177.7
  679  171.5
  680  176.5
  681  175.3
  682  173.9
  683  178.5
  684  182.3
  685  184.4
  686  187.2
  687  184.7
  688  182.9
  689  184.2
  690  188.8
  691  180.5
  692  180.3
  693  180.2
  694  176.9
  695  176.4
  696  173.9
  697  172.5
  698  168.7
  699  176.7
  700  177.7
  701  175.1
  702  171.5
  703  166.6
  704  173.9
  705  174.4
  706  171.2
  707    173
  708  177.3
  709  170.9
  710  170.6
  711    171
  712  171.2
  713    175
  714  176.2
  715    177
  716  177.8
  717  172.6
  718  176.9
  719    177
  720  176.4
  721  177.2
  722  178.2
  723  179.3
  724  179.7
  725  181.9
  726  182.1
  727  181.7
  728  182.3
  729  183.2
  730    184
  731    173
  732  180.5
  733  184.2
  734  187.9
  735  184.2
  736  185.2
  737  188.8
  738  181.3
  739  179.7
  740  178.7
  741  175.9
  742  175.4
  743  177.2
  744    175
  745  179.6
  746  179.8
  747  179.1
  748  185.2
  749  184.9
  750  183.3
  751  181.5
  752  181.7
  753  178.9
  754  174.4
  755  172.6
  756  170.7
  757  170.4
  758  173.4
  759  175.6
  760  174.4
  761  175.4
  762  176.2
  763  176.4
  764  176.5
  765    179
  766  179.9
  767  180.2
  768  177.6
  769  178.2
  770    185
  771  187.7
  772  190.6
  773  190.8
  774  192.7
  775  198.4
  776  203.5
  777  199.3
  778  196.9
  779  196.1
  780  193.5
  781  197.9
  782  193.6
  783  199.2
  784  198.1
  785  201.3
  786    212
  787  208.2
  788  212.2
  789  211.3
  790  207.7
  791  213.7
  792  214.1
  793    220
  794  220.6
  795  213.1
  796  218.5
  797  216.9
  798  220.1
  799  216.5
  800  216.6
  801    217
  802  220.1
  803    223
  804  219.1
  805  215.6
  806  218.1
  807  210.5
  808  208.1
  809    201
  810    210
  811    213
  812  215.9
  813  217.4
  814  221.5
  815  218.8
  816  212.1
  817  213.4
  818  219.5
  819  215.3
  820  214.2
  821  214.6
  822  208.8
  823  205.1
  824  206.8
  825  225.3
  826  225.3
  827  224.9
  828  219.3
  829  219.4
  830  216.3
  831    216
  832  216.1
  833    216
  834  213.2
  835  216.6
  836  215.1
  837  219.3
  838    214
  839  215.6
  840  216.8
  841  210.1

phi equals 144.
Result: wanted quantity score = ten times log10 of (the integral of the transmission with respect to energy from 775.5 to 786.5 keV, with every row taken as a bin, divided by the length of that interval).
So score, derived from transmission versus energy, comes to 23.0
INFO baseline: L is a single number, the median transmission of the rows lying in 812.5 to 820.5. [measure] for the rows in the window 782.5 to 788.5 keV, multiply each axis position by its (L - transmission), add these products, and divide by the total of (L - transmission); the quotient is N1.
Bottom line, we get 784.7 keV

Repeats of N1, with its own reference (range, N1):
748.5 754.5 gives 751.7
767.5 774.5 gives 770.6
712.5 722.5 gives 717.5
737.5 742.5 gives 740.1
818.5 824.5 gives 822.6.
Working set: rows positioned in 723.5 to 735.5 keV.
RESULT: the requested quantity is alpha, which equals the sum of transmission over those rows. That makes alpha 2185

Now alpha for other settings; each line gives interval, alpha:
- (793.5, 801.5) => 1739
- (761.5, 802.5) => 8207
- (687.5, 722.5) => 6151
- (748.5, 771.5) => 4094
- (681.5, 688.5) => 1274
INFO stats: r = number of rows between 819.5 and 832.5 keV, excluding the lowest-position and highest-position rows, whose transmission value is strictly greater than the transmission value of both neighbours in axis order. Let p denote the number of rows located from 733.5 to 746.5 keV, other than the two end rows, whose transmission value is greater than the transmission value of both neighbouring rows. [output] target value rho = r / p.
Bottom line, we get 1.0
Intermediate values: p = 2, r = 2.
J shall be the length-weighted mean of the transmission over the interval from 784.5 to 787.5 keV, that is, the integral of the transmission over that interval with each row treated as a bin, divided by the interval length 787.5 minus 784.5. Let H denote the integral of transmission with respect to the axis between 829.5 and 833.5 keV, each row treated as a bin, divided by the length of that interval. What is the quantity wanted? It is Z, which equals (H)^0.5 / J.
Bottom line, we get 0.071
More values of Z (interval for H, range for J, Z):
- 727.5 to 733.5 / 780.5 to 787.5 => 0.067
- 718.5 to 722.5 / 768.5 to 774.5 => 0.071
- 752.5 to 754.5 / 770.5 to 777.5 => 0.068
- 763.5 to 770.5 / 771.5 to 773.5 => 0.070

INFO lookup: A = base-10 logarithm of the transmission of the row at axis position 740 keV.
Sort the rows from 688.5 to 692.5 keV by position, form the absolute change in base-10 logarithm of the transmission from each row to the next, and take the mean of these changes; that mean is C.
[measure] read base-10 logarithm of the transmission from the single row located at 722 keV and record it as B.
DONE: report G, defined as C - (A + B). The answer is -4.49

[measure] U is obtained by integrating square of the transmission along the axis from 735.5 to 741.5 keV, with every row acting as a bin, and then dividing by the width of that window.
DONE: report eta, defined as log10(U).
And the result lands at 4.518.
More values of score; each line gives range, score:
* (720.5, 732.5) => 22.6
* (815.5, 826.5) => 23.3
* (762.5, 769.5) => 22.5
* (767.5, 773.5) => 22.7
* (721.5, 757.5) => 22.6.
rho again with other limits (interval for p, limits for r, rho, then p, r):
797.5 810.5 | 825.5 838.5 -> 2.0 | 2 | 4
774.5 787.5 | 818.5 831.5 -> 0.5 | 4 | 2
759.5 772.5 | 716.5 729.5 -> 2.0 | 1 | 2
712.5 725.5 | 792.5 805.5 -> 2.0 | 2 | 4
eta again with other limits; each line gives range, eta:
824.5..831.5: 4.689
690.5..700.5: 4.493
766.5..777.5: 4.556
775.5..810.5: 4.644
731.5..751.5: 4.517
